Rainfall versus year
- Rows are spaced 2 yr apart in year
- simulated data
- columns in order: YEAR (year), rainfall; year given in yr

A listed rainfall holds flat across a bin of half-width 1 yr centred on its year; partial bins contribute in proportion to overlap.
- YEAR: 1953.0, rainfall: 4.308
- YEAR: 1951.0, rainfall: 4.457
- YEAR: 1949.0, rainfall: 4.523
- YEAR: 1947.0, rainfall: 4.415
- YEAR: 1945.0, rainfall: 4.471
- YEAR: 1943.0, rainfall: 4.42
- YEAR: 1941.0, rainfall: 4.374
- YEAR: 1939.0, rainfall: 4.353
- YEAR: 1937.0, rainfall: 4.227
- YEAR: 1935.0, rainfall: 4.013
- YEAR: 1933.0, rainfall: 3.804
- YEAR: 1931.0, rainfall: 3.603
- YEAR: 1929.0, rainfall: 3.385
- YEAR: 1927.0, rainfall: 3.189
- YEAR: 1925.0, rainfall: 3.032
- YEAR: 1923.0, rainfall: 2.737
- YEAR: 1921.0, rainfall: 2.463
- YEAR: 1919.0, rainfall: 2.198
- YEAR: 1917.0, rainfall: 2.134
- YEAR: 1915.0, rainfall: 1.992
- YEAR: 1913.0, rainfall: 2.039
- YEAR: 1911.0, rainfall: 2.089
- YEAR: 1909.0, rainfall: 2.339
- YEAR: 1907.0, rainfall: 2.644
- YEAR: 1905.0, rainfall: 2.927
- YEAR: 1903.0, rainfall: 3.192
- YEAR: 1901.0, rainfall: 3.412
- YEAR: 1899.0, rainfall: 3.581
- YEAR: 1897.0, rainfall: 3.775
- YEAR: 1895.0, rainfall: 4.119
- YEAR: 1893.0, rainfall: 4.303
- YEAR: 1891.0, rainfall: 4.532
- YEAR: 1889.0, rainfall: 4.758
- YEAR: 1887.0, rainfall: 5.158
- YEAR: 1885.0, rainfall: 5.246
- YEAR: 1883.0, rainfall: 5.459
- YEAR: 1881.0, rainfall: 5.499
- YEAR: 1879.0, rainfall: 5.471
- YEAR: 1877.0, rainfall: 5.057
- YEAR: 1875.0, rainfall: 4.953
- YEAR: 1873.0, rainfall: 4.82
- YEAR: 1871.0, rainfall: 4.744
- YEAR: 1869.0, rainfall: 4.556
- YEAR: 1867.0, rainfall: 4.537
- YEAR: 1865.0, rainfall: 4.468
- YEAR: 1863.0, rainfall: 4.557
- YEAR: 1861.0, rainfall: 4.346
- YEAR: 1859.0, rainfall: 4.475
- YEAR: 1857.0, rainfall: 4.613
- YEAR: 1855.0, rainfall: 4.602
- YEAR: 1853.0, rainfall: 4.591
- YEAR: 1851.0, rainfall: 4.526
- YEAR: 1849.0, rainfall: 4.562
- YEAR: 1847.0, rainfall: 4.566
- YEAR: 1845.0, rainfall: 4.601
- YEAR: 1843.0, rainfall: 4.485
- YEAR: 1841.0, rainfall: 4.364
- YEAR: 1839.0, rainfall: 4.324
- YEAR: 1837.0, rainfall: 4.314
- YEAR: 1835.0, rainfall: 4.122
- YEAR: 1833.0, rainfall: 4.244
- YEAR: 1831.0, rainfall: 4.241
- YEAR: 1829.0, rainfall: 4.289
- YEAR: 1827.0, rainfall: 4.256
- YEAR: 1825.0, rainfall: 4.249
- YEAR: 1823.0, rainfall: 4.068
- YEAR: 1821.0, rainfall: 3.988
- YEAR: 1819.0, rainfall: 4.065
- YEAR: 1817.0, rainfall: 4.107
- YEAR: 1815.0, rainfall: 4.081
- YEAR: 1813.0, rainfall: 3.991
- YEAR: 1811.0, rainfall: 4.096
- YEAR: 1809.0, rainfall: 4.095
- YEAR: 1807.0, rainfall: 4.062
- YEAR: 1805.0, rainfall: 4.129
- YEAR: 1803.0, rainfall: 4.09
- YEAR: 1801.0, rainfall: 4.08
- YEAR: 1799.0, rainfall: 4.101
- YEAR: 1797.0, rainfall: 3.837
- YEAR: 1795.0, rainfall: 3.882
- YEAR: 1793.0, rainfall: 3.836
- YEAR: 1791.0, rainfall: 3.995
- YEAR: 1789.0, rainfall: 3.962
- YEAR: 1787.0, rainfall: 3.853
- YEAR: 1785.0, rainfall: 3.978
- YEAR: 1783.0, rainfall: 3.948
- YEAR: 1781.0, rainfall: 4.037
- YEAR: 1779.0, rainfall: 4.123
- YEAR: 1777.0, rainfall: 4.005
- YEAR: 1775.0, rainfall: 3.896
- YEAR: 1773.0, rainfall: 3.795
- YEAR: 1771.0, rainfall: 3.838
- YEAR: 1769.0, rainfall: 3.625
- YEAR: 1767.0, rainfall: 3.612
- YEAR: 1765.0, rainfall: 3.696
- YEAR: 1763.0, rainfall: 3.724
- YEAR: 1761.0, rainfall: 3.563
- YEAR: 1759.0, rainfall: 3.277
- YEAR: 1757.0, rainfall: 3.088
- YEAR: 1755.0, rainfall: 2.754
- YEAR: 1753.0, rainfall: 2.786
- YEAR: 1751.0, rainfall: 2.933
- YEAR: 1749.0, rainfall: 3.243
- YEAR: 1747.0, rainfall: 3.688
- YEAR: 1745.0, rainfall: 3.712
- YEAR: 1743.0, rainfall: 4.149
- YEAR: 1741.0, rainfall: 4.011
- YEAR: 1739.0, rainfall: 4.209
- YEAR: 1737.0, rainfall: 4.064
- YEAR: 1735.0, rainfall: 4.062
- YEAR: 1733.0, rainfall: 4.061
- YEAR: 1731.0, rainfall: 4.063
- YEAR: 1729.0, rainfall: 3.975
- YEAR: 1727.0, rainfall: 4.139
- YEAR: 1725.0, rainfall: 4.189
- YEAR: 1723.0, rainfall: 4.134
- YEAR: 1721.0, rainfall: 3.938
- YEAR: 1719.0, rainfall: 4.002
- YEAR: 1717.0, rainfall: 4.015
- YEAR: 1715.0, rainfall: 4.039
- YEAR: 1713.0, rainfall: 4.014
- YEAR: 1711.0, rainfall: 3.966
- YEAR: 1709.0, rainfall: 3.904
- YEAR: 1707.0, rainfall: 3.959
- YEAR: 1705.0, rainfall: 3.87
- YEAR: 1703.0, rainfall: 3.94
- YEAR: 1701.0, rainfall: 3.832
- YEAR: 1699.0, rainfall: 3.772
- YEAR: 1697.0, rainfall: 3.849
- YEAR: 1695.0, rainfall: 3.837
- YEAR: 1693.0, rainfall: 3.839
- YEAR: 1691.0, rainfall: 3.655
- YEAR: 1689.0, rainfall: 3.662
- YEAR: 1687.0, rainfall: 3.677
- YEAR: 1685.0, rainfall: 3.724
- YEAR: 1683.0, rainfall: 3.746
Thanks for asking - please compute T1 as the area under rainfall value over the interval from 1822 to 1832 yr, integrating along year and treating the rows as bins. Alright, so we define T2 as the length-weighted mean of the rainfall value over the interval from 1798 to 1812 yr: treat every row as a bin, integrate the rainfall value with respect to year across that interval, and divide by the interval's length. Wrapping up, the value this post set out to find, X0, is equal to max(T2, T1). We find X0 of 42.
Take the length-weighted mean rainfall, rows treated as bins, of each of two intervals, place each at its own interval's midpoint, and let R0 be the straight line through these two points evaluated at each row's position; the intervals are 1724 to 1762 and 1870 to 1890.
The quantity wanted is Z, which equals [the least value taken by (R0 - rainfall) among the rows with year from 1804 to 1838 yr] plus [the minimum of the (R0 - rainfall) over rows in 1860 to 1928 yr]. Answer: -0.17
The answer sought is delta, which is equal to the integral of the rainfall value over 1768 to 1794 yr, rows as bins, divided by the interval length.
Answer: 3.91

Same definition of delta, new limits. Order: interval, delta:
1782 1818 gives 4.01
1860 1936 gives 3.82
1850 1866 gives 4.52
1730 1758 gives 3.63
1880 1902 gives 4.53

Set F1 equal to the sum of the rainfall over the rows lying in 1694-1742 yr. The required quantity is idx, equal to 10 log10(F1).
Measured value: 19.8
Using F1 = 96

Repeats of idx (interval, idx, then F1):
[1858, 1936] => 21.7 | 150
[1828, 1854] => 17.6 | 57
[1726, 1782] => 20.2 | 104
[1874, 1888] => 15.7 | 37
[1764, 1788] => 16.7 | 46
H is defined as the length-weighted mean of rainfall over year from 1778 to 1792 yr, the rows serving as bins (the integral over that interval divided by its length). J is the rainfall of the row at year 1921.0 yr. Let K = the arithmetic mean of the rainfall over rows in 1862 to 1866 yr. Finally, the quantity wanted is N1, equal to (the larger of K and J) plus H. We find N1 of 8.5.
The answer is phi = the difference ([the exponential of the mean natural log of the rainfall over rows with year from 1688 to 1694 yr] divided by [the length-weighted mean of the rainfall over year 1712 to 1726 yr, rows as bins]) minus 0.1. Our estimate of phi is 0.82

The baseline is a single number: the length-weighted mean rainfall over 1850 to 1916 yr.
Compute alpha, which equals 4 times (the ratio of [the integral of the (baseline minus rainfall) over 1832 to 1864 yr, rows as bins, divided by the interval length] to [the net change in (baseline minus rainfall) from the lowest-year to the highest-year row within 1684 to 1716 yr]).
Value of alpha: 3.7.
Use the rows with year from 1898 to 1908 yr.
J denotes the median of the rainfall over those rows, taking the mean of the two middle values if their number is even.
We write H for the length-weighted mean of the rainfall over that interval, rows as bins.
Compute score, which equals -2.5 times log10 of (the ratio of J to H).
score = -0.014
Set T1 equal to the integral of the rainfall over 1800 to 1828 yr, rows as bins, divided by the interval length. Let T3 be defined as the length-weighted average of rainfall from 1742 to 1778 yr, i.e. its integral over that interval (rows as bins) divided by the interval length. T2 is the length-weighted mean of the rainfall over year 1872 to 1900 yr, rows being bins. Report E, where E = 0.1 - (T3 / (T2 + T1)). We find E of -0.30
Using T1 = 4.1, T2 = 4.8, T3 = 3.5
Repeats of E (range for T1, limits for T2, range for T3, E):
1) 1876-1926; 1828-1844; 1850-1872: -0.48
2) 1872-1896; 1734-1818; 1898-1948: -0.27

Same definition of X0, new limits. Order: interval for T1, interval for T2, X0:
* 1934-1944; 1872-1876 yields 43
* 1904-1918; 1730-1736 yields 32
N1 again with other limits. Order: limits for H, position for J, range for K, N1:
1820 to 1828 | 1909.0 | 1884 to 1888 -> 9.3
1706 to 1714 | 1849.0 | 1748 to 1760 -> 8.5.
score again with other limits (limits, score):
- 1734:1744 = 0.009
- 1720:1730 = -0.016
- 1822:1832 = -0.007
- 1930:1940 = -0.004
